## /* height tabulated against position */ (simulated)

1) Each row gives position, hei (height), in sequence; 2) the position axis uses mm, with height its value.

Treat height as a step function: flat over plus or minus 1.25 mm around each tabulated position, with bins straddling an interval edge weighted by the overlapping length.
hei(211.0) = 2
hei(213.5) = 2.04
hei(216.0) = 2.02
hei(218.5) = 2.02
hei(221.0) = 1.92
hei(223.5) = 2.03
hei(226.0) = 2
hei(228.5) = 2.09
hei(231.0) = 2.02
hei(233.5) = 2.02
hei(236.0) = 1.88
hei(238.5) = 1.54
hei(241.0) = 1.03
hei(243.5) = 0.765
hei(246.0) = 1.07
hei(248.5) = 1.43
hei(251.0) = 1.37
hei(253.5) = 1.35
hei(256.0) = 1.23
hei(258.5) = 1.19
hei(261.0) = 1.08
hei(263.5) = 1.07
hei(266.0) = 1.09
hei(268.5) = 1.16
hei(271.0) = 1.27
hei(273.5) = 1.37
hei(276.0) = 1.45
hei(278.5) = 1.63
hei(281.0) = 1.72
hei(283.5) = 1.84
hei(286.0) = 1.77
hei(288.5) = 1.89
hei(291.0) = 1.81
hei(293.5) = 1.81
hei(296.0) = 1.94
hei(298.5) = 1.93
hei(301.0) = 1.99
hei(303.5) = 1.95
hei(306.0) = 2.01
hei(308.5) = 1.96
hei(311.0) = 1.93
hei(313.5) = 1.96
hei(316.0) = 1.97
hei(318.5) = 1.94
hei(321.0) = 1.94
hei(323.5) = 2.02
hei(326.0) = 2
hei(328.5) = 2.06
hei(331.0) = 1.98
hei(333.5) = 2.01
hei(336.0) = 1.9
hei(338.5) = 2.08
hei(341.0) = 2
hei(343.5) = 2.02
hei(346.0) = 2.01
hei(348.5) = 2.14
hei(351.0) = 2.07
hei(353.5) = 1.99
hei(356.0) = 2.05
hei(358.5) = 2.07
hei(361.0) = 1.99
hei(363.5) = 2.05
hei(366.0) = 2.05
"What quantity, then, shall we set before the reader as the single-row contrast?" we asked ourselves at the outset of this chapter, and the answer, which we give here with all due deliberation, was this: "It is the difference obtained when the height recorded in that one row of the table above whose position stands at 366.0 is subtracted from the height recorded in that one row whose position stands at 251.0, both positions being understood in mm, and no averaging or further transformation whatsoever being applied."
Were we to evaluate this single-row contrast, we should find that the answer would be -0.7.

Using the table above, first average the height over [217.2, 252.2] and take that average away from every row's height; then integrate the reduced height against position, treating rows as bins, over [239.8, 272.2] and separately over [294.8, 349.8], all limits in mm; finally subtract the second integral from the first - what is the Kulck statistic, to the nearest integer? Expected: -34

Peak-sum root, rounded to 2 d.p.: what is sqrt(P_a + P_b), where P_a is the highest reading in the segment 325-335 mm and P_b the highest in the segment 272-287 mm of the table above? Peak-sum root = 1.97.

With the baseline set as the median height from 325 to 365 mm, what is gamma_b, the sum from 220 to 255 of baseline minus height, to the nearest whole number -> 6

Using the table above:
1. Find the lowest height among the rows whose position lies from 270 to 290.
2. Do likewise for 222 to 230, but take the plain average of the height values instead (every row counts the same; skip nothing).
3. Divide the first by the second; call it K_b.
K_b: 0.62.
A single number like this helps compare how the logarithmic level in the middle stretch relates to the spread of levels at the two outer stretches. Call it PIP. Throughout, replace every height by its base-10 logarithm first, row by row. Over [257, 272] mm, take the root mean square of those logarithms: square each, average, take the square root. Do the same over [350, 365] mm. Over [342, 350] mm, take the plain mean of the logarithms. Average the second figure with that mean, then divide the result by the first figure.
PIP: 4.9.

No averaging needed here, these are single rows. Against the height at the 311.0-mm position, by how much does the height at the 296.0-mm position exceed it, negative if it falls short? 0.010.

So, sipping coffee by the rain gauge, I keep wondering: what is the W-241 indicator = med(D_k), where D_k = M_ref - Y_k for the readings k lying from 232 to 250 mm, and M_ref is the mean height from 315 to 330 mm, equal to 0.6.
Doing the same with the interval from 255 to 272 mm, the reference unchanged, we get 0.8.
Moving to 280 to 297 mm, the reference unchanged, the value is 0.2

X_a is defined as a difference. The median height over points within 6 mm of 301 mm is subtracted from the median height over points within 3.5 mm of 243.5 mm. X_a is -0.92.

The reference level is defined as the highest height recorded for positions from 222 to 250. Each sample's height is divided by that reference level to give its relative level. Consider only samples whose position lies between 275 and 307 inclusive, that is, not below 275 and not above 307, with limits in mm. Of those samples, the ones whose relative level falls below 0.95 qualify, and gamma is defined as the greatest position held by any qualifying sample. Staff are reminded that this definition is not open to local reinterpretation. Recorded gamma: 303.5 mm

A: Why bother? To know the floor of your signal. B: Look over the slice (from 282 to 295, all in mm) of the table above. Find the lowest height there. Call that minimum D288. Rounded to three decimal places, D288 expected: 1.770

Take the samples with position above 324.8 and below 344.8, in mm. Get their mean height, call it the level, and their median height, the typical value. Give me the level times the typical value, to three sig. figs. 4.02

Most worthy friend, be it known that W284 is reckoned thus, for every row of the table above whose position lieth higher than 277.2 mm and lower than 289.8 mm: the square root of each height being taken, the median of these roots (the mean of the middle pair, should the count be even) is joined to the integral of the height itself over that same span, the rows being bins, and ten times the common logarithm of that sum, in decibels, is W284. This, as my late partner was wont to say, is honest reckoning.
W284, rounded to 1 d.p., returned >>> 13.7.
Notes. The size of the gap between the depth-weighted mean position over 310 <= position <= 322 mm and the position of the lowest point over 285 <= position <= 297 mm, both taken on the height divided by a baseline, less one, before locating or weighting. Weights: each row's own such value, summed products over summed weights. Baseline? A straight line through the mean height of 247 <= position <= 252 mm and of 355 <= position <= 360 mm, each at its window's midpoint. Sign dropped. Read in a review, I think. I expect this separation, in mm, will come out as 21.9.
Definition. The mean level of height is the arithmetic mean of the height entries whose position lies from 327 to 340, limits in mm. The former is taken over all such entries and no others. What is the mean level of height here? 2.01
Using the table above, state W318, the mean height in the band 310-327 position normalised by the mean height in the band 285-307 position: 1.03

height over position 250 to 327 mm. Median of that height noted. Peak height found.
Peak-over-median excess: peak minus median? 0.21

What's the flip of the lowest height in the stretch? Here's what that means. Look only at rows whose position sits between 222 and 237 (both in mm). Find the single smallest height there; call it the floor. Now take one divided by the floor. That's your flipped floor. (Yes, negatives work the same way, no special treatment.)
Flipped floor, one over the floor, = 0.53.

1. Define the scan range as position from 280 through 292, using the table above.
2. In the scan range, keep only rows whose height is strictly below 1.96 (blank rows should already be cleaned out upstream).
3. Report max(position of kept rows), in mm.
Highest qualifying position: 291.0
